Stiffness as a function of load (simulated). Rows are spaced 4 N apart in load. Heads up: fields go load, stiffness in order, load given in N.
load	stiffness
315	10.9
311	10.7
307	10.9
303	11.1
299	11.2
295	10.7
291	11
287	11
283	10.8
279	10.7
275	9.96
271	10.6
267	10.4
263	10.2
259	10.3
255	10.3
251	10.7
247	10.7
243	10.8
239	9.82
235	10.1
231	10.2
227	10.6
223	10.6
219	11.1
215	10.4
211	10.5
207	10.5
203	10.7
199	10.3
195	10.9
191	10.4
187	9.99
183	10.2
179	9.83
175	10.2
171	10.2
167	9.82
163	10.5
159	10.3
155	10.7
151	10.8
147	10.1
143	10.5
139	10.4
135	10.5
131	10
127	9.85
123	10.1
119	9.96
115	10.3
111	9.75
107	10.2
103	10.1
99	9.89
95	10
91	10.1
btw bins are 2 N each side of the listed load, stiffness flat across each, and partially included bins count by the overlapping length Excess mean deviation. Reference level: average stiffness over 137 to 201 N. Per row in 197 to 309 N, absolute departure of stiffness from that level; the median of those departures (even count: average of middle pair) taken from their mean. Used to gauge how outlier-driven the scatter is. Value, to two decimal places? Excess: -0.01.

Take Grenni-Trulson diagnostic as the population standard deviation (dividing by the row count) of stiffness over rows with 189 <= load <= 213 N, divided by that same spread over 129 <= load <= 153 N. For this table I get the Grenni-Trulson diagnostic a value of 0.74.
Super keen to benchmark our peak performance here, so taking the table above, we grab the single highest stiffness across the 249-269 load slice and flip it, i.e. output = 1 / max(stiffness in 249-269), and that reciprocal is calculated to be 0.0935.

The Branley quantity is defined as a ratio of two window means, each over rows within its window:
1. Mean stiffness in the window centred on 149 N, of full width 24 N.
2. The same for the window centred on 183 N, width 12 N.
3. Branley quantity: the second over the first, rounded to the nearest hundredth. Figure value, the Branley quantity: 0.96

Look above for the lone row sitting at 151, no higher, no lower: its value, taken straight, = 10.8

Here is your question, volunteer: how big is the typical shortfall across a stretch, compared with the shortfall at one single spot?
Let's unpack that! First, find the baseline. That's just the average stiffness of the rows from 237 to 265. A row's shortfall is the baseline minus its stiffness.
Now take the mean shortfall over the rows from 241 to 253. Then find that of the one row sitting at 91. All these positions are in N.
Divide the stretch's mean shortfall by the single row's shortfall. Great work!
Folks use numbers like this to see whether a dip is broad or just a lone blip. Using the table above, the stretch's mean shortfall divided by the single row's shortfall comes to -1.1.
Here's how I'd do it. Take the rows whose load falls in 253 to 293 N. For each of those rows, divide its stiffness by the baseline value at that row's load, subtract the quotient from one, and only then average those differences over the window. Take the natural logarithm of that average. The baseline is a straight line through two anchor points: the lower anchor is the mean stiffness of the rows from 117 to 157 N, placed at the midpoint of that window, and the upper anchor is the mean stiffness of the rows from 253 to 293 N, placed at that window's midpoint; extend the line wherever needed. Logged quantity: -10.1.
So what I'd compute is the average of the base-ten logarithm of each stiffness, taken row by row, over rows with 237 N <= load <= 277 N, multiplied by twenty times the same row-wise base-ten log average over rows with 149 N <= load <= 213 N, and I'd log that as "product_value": 20.6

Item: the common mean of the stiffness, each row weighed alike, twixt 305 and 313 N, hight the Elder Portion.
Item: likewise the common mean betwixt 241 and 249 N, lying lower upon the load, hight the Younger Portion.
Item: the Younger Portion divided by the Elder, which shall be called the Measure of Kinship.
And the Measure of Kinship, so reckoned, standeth 1.00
